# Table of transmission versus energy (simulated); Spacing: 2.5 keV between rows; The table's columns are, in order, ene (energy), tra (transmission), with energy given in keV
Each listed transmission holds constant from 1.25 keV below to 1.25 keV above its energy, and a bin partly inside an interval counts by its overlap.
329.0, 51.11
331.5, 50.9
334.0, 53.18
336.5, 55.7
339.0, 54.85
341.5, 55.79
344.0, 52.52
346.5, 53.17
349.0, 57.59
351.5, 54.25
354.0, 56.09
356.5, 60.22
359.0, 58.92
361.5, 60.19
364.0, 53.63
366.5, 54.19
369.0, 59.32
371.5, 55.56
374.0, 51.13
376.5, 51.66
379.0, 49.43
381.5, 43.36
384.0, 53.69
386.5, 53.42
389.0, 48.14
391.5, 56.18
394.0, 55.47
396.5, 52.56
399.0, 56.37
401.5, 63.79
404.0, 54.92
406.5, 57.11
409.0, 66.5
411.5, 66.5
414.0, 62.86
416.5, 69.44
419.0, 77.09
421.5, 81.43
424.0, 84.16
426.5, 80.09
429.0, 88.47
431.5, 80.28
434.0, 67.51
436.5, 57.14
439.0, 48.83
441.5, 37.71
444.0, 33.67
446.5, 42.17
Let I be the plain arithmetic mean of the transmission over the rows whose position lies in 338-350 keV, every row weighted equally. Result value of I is 55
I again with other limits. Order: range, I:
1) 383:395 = 53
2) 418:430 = 82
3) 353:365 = 58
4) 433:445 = 49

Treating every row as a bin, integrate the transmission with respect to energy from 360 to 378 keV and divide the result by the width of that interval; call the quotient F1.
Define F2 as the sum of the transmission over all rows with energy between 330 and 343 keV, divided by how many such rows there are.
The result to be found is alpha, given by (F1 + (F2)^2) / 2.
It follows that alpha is 1490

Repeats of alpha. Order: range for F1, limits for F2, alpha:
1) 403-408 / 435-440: 1432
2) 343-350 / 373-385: 1270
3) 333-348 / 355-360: 1801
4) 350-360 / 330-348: 1472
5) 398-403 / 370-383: 1291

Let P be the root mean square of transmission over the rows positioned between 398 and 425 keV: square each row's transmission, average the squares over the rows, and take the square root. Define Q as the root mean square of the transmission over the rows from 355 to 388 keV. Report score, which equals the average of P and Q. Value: 61.2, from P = 68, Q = 54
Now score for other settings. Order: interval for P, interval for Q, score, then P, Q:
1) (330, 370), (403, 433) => 64.4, 56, 73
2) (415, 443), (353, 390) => 63.0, 72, 54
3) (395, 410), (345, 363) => 58.0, 59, 57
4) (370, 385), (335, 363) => 53.7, 51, 56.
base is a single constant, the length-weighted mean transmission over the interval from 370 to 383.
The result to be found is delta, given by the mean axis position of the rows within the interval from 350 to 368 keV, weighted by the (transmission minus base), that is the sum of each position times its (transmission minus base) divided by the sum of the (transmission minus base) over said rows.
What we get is 358.7 keV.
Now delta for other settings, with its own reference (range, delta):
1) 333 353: 343.1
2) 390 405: 398.5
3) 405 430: 420.6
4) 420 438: 427.6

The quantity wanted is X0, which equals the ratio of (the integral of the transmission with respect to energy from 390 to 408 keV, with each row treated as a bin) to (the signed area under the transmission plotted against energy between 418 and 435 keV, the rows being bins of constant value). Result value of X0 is 0.75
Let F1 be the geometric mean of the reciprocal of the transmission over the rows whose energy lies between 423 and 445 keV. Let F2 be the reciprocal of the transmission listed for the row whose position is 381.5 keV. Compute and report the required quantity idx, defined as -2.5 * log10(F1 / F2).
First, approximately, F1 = 0.016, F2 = 0.0231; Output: 0.37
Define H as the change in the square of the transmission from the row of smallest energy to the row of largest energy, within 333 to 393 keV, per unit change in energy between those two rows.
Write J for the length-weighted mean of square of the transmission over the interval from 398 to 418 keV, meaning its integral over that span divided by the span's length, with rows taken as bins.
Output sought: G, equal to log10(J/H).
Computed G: 2.8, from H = 6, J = 3927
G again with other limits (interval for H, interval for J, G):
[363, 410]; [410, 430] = 2.2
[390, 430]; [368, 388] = 1.3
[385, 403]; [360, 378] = 1.6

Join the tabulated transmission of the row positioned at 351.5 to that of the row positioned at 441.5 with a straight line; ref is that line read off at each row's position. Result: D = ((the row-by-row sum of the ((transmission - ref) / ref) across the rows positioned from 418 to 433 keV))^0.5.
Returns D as 2.5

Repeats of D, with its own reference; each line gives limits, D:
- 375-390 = 0.4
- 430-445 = 1.6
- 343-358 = 0.4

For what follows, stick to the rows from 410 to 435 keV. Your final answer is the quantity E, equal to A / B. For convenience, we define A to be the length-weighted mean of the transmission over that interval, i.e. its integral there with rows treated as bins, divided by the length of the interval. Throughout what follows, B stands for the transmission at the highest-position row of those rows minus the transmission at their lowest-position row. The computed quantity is 75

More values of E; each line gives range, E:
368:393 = -17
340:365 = -26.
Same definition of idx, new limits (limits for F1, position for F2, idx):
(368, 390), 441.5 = 0.34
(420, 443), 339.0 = 0.22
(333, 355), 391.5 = -0.03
